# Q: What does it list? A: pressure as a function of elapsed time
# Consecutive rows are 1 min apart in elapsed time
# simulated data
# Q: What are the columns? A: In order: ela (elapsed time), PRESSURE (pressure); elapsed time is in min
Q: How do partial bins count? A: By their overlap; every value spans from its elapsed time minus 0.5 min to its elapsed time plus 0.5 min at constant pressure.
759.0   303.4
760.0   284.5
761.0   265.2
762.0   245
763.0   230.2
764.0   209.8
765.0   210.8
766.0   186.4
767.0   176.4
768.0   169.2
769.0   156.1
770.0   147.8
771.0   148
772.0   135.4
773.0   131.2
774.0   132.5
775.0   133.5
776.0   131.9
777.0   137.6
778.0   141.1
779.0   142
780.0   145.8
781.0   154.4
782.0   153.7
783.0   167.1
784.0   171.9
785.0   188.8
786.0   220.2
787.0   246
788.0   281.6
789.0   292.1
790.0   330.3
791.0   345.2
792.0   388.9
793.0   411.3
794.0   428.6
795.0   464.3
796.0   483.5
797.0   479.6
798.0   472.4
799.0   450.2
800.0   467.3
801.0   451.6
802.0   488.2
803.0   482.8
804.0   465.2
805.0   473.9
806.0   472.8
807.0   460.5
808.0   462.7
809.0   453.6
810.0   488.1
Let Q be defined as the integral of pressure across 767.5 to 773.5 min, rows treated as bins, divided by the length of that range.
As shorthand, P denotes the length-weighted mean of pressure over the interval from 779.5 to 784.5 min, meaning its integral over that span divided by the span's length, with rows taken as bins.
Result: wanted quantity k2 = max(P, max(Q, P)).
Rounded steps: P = 159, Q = 148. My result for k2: 159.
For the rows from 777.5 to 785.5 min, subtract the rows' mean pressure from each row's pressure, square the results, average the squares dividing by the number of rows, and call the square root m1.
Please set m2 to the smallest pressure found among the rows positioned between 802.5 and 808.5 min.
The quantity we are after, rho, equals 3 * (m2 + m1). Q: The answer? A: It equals 1428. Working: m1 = 16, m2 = 460.5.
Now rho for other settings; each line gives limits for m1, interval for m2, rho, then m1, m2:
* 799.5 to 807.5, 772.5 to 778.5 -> 427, 11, 131.2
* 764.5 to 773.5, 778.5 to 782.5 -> 499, 24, 142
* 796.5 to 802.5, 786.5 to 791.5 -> 779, 14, 246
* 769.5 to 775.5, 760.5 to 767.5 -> 550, 7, 176.4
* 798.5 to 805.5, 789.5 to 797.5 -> 1031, 13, 330.3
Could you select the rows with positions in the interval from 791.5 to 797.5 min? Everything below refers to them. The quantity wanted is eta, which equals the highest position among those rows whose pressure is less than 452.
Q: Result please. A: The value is 794.0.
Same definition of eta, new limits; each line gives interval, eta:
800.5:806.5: 801.0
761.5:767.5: 767.0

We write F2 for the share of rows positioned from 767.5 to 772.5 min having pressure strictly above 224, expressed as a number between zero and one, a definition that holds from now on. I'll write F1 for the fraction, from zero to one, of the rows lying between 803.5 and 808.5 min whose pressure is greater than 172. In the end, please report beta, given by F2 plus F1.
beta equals 1.0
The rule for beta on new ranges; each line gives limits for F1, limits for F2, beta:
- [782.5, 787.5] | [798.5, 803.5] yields 1.6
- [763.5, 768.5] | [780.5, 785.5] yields 0.8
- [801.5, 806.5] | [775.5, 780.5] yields 1.0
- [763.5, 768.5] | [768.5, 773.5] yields 0.8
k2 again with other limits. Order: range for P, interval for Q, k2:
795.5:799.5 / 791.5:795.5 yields 471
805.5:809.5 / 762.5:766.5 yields 462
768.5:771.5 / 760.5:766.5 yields 225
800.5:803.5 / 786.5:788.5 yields 474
